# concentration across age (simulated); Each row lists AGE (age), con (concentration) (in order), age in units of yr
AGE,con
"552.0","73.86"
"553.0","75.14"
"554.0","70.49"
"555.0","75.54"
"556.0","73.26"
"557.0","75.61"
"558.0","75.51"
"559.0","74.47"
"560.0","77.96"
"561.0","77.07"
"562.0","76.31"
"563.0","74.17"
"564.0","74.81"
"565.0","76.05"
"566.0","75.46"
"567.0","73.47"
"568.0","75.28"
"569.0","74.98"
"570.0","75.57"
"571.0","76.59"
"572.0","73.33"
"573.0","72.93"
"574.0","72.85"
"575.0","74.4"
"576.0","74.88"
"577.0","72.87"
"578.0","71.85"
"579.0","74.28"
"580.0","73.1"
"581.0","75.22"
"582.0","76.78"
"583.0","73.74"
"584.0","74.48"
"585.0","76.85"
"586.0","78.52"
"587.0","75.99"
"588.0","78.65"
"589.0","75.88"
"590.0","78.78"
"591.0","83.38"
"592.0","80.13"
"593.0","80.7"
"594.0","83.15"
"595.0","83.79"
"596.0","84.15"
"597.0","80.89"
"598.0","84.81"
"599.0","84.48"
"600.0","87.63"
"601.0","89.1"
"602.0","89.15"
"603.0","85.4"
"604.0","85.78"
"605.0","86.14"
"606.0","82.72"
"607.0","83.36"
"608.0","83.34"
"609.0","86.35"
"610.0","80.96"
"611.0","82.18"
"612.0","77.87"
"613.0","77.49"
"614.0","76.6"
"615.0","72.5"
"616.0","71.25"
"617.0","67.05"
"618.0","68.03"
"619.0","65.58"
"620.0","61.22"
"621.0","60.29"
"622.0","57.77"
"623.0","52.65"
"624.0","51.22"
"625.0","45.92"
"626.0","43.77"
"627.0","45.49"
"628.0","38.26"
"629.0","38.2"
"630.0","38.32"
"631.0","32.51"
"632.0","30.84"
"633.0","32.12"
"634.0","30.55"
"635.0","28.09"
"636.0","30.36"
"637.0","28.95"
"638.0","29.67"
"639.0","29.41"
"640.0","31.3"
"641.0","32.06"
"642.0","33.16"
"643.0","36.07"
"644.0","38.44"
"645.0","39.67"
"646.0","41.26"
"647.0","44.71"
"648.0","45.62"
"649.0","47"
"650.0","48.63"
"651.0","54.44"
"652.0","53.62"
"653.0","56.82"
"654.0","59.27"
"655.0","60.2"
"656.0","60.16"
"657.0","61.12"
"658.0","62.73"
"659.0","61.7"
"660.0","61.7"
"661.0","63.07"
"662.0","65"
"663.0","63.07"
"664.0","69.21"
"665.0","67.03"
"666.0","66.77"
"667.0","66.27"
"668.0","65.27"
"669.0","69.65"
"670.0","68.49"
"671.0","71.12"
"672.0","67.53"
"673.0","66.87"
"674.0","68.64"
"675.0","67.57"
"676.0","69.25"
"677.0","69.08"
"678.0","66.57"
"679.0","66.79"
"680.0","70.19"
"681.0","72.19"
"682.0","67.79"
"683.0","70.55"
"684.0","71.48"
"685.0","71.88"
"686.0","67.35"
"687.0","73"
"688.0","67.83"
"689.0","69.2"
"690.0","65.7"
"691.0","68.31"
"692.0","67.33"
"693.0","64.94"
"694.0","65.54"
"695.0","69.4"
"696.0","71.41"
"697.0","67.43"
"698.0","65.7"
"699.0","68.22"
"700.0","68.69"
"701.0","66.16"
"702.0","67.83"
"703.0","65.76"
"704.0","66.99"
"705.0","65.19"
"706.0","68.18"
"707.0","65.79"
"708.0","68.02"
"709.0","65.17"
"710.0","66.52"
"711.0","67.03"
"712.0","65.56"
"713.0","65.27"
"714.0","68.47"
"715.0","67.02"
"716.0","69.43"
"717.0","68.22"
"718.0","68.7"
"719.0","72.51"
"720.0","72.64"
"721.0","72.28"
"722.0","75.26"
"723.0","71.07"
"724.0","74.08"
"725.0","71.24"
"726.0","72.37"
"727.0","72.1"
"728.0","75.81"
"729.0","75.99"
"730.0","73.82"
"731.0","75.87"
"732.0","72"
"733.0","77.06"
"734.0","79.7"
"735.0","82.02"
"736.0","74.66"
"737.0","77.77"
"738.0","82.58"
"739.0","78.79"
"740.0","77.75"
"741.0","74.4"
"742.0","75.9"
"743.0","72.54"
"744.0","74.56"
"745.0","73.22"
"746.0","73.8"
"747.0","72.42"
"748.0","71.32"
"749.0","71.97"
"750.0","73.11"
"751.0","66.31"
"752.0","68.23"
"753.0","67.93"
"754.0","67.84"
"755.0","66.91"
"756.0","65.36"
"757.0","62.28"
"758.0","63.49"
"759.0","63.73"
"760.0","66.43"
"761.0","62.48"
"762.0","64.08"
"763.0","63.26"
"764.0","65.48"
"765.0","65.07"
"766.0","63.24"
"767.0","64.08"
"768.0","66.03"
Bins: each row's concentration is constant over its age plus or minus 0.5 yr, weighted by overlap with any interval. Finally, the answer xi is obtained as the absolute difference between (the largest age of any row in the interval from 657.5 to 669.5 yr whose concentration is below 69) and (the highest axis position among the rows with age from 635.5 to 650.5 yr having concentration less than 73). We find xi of 18 yr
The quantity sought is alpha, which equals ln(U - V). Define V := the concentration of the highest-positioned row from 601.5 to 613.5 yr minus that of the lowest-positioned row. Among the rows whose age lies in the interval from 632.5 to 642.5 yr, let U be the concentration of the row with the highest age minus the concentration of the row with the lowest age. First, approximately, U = 1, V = -12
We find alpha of 2.5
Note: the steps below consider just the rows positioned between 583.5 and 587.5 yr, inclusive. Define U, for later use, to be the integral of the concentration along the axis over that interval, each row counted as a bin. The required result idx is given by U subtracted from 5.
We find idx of -301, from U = 306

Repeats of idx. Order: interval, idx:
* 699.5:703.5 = -263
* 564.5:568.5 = -295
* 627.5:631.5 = -142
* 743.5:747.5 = -289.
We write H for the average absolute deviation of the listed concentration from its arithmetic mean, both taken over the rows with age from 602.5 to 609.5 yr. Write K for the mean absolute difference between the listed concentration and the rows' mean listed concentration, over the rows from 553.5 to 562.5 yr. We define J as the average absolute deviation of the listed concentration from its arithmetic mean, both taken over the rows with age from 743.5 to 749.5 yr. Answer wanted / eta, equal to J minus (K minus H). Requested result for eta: 0.7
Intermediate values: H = 1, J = 1.0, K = 1.6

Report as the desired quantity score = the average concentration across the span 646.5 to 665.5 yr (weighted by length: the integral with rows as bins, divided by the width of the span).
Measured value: 58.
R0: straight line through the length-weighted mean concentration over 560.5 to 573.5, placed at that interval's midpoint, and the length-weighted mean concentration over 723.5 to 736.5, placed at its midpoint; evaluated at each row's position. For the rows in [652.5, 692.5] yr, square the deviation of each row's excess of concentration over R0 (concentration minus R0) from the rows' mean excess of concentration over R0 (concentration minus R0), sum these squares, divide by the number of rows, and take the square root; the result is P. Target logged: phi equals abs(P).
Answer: 4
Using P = 4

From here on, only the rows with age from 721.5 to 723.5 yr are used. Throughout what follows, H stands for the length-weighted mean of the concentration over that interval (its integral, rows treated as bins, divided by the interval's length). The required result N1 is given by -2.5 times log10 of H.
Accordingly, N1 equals -4.66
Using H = 73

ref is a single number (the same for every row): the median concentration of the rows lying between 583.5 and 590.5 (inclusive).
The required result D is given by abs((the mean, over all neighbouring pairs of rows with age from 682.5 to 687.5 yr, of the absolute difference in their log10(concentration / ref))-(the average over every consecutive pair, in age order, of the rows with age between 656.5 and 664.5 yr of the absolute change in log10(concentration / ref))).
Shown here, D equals 0.004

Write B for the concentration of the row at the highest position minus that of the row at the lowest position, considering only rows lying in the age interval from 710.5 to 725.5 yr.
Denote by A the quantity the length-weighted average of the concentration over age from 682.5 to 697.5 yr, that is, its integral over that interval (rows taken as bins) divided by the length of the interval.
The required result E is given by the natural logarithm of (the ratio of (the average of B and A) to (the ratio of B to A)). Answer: 6.4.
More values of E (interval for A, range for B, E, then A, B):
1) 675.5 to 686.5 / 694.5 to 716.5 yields 11.3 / 69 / 0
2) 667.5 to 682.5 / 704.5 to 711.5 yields 7.2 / 68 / 2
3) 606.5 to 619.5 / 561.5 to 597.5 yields 6.5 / 76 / 5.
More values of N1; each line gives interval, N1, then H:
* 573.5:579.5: -4.67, 74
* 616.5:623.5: -4.48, 62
